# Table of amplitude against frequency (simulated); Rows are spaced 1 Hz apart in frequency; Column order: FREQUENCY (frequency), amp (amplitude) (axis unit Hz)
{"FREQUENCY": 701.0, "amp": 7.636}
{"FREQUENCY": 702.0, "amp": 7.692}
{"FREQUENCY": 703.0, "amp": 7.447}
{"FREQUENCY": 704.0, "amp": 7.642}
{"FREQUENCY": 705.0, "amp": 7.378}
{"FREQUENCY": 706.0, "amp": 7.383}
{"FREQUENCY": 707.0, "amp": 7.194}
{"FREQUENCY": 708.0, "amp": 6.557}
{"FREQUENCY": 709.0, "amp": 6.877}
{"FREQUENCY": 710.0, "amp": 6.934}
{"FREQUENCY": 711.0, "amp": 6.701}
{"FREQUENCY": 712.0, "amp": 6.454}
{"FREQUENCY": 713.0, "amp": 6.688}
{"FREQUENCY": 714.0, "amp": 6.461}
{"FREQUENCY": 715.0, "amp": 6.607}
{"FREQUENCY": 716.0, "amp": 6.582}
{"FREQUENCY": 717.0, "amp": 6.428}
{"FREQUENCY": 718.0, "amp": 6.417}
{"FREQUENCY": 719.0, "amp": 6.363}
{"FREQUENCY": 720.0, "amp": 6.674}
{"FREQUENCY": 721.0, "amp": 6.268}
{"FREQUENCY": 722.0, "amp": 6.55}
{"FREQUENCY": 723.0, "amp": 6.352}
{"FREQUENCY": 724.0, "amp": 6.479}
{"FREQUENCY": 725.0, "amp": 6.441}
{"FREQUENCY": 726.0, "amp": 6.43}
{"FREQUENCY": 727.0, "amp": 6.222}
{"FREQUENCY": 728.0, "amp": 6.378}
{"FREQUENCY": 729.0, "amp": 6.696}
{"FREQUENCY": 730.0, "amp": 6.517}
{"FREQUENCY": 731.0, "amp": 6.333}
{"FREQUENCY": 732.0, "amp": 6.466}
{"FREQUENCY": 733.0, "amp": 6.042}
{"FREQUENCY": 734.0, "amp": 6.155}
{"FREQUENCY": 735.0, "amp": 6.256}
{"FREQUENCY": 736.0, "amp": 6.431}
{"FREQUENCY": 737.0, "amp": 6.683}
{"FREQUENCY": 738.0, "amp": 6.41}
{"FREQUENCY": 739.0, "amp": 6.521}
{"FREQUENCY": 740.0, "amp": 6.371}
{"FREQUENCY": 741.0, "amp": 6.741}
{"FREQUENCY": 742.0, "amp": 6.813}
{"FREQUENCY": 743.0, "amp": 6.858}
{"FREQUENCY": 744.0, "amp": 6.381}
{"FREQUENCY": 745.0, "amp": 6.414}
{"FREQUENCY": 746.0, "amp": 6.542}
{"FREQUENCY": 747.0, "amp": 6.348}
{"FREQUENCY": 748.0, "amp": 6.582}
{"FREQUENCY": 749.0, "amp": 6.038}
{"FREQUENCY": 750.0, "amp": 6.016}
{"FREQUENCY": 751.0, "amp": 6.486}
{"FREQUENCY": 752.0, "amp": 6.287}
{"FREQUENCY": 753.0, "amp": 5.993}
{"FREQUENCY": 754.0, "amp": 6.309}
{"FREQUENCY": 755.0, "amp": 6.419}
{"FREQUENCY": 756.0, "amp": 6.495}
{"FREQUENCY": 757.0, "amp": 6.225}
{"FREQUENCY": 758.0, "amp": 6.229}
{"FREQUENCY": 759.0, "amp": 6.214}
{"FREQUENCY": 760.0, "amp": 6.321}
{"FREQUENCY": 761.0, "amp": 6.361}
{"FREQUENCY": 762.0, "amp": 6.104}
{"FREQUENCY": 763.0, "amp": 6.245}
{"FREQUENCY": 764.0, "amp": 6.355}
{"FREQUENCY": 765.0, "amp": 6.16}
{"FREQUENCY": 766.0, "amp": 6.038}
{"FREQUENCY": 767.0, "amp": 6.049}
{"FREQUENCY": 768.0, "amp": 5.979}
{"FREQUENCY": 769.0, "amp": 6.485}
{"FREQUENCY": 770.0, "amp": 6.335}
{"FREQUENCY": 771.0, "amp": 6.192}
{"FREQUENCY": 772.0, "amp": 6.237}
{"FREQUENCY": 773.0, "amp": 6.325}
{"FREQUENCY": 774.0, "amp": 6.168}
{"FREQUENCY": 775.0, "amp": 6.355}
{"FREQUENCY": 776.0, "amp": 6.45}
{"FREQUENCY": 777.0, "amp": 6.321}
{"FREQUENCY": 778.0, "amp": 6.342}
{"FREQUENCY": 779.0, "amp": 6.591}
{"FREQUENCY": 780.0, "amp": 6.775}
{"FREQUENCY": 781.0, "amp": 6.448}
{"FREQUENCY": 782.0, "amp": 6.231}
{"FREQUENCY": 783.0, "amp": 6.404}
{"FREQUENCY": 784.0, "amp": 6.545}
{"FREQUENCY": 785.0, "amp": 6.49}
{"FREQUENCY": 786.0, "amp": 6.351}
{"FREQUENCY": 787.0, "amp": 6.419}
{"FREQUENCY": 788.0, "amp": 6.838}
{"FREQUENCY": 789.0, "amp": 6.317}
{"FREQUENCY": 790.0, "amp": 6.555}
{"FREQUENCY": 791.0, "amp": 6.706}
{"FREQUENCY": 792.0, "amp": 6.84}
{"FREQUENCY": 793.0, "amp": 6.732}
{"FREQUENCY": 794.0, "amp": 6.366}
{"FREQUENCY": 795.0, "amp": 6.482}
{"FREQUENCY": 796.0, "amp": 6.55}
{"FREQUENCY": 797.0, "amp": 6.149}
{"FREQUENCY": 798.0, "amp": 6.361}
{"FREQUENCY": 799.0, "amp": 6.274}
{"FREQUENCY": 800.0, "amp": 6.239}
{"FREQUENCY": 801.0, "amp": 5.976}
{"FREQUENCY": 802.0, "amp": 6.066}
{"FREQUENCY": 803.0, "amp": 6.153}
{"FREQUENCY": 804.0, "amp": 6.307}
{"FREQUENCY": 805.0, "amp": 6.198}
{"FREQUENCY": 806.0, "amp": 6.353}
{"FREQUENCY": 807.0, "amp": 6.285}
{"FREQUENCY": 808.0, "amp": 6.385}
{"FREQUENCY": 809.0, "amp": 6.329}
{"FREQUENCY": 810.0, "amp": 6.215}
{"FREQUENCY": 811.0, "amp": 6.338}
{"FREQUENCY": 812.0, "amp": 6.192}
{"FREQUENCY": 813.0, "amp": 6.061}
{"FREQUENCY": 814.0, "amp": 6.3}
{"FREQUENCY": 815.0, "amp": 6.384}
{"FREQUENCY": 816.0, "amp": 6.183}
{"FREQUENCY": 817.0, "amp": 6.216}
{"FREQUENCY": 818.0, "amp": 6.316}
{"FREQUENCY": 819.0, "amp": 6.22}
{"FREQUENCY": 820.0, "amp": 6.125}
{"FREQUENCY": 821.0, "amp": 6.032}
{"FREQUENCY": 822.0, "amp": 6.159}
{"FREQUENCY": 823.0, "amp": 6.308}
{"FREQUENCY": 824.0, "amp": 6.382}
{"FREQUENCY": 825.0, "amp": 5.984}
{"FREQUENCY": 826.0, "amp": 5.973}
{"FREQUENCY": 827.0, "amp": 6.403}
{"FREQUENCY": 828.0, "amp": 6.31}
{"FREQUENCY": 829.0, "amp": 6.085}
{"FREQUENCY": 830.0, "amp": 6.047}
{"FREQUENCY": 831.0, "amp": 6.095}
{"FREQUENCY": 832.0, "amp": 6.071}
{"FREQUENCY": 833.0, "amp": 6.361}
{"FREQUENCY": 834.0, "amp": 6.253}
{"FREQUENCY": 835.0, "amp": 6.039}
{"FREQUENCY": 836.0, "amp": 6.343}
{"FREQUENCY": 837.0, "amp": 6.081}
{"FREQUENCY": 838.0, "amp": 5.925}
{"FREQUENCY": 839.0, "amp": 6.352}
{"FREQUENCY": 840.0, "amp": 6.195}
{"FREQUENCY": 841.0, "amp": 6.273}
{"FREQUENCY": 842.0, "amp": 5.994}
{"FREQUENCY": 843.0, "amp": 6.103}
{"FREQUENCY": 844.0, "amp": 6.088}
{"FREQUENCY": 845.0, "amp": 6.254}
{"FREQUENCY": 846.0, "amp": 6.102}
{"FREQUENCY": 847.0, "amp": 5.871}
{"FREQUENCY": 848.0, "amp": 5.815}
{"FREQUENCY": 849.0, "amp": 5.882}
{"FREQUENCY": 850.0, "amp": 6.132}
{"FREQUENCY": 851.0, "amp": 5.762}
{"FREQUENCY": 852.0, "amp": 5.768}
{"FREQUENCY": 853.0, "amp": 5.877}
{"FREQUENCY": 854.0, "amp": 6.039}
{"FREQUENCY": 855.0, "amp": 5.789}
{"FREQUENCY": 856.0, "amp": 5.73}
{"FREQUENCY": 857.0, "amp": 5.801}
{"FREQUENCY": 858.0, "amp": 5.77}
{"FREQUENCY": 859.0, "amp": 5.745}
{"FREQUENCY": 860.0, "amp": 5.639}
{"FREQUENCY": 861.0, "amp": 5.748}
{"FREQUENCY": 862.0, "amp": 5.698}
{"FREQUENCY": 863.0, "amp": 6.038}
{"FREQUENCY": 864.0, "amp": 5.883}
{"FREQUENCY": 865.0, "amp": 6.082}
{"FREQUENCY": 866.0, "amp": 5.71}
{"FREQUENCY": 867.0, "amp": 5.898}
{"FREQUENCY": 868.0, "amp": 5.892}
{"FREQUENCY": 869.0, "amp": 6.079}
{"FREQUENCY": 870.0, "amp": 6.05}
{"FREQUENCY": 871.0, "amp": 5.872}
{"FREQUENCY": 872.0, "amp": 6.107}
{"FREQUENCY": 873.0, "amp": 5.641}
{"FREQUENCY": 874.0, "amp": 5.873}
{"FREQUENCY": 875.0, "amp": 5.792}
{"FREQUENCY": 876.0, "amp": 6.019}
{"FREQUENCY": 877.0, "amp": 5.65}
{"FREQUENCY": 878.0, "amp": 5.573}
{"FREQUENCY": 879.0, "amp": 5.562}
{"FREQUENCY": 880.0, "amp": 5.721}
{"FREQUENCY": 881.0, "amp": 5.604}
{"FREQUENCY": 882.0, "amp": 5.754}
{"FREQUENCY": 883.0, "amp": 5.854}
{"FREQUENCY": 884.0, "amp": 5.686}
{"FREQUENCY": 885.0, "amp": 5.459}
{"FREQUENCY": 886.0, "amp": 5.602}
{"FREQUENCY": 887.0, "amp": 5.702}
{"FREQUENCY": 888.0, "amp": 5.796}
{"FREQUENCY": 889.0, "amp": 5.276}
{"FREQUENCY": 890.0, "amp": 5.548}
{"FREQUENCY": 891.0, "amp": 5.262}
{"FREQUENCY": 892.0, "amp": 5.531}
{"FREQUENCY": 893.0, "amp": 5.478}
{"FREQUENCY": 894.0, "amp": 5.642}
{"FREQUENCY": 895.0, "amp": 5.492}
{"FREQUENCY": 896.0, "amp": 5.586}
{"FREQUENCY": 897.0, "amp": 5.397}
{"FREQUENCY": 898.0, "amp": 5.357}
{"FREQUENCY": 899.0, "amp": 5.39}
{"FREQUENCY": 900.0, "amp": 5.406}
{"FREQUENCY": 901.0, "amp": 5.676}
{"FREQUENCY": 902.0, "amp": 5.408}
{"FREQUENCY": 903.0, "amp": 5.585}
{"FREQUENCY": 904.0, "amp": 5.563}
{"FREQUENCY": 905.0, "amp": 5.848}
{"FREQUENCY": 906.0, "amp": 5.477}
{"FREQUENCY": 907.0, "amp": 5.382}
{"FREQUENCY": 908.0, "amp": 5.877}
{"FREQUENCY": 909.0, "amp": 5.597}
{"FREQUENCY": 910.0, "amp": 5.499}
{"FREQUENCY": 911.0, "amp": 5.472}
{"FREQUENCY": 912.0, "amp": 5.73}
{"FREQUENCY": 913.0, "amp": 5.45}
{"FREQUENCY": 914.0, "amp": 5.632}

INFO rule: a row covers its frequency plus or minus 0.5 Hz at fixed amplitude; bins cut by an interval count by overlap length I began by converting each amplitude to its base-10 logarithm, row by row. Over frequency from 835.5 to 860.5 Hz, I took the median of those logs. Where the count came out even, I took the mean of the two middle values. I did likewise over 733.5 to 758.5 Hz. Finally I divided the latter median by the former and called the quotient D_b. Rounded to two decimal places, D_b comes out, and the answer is 1.04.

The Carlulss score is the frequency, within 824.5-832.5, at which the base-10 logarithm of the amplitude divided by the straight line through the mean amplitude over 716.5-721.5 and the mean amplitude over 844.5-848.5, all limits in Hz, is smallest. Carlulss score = 826.0 Hz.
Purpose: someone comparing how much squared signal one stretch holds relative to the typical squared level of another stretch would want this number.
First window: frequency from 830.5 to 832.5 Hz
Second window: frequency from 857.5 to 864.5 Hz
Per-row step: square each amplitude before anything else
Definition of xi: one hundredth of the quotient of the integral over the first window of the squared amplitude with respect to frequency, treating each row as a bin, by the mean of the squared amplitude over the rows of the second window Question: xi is 0.022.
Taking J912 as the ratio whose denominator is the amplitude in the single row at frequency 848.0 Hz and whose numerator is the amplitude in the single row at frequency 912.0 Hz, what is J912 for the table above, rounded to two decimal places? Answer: 0.99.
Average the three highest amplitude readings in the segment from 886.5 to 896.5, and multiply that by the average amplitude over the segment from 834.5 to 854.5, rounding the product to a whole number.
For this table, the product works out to 35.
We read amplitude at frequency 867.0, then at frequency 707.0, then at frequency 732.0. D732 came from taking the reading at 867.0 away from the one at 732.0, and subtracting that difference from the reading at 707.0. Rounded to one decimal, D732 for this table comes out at 6.6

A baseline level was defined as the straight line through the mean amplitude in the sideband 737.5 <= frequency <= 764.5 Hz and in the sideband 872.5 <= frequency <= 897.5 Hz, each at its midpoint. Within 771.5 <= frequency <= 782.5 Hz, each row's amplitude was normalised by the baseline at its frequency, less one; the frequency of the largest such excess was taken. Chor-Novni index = 780.0 Hz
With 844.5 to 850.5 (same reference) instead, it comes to 845.0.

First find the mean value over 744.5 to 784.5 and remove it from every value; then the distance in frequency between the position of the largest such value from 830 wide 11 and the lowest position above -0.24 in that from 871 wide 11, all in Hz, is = 42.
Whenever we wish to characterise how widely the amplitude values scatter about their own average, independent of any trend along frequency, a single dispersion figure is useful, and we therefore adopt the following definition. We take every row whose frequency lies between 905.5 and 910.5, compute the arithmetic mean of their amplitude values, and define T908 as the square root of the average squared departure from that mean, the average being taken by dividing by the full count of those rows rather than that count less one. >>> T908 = 0.17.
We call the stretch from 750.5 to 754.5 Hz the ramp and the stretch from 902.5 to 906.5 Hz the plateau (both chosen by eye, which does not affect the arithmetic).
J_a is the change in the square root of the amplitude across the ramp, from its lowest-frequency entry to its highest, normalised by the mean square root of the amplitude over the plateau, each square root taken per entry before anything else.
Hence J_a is -0.015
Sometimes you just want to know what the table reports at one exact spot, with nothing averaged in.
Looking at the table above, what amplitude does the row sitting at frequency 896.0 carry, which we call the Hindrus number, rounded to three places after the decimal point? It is 5.586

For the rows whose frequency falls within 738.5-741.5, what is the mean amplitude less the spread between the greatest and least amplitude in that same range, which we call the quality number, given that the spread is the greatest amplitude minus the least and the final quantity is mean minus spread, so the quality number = 6.17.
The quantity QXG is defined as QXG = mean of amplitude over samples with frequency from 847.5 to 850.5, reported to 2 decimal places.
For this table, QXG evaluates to 5.94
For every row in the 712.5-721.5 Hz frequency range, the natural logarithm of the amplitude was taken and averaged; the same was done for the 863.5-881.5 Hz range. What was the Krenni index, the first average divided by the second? 1.06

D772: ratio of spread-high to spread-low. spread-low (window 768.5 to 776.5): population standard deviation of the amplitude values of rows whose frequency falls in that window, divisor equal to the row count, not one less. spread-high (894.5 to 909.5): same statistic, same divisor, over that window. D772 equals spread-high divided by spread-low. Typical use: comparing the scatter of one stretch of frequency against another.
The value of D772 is 1.48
